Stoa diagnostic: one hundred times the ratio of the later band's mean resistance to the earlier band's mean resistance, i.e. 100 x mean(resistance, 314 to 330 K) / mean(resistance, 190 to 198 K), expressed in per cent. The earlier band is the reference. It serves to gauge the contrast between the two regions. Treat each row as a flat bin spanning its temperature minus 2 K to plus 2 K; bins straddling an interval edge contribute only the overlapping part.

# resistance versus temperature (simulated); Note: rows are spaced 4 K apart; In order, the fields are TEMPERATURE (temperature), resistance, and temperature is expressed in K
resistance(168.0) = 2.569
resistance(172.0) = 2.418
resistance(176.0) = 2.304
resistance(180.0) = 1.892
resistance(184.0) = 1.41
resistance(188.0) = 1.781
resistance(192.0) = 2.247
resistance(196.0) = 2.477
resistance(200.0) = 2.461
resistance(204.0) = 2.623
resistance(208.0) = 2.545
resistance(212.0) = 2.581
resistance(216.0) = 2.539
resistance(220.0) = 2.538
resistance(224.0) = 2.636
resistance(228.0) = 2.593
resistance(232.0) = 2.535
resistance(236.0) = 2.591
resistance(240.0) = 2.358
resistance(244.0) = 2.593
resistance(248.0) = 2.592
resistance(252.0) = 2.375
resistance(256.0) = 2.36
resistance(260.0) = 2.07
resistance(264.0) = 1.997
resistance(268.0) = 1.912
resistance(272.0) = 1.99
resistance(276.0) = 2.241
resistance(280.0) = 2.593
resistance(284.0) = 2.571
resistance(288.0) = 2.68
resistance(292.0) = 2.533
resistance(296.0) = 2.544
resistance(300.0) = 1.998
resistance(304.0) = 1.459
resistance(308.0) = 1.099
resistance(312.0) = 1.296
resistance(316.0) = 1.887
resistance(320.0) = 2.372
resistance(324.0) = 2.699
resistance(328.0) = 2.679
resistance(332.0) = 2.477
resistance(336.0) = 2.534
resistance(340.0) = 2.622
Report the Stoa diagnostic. 102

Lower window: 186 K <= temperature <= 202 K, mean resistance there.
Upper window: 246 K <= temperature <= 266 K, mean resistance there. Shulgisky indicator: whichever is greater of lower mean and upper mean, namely 2.28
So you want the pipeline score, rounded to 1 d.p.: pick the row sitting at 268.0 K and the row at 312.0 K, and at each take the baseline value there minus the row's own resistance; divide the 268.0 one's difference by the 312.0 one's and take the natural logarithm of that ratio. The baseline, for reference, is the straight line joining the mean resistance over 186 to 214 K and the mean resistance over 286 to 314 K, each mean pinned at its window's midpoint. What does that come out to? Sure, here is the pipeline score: -1.2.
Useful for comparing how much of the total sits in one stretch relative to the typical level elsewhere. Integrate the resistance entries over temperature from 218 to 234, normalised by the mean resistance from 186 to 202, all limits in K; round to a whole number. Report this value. 18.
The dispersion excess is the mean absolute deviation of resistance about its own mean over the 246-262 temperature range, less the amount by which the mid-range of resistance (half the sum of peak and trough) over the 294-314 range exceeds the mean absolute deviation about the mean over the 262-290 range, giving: -1.4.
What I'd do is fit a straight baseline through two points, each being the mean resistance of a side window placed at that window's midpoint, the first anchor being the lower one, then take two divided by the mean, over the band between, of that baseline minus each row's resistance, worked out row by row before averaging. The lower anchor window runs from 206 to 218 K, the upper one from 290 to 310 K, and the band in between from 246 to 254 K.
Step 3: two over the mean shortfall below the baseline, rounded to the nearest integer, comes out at -10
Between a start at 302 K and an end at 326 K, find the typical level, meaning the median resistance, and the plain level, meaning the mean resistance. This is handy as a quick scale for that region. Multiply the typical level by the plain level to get 3.0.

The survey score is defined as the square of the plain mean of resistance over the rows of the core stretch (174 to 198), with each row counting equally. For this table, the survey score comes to 4.1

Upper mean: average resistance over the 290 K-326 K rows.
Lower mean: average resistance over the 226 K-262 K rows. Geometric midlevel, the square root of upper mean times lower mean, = 2.21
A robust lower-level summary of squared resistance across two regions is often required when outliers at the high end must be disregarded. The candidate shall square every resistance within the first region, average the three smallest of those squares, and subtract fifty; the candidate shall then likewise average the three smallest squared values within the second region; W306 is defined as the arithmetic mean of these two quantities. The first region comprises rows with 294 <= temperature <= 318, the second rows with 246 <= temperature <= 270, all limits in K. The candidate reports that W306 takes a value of -22.2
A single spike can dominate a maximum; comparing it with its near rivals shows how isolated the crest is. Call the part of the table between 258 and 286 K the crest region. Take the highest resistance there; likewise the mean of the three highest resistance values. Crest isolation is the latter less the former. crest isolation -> -0.12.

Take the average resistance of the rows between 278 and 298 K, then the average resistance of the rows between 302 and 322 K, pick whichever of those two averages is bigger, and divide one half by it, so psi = 0.193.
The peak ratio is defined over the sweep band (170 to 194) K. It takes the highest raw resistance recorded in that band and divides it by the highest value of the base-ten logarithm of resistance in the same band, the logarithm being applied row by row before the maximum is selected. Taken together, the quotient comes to 6.31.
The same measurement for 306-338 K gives 6.26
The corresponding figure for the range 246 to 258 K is 6.27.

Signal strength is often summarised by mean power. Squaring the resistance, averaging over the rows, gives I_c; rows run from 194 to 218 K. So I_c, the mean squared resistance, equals 6.4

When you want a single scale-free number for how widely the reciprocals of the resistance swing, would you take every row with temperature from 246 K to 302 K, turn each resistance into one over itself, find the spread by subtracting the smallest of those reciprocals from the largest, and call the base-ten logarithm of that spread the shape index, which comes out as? -0.82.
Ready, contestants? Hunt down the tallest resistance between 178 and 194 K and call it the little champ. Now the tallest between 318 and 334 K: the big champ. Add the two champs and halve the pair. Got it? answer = 2.47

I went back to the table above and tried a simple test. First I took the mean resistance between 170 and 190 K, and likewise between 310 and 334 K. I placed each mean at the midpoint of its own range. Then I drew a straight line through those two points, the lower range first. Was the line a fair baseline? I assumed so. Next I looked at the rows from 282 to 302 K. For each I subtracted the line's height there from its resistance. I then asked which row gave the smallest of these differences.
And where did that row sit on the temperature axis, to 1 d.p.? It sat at 300.0 K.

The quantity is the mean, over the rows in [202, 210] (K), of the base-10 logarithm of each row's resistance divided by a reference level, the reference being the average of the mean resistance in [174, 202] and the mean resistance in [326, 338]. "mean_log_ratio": 0.046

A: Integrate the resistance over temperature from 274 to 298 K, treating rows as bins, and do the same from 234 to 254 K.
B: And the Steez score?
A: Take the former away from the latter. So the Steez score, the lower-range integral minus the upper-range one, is -10.6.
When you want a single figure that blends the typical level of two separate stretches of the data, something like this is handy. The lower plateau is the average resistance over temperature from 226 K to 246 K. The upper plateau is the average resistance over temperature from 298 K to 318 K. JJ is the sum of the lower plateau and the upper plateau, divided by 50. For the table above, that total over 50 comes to 0.082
